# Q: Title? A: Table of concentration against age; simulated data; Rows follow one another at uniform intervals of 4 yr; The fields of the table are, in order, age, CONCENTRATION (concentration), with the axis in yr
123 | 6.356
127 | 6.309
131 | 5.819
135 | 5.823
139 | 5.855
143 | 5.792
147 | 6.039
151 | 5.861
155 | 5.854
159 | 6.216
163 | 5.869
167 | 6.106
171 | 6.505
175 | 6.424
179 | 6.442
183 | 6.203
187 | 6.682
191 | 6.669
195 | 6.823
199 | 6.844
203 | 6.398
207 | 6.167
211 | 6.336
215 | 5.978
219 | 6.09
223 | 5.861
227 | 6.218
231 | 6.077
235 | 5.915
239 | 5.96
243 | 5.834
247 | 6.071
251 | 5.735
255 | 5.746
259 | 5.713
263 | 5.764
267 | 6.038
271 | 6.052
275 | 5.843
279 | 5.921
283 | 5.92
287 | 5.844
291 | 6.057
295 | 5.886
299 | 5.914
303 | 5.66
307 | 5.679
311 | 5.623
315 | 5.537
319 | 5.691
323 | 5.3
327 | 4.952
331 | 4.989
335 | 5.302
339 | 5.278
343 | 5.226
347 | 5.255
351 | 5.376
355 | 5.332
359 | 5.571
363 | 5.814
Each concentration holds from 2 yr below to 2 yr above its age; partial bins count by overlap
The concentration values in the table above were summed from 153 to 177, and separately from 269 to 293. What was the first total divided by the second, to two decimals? 1.04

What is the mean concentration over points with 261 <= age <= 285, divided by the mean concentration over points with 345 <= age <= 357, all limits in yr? 1.11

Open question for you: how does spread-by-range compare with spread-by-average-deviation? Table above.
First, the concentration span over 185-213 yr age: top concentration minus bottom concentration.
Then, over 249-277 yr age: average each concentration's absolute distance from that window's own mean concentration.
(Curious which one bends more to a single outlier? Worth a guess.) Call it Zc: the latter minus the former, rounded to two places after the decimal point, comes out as -0.56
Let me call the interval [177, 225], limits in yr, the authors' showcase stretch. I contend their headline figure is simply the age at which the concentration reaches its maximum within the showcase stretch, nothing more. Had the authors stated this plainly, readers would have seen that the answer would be 199 yr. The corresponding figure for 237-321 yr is 247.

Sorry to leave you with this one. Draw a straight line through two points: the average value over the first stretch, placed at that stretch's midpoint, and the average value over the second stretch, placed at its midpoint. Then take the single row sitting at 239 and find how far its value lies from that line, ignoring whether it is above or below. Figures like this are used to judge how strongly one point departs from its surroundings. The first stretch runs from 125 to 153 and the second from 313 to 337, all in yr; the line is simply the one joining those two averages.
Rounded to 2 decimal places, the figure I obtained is 0.37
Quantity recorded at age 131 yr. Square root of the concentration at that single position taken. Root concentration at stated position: 2.41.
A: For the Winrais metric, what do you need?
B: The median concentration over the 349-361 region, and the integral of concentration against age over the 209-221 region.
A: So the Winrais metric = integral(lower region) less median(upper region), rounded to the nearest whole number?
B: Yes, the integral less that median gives 68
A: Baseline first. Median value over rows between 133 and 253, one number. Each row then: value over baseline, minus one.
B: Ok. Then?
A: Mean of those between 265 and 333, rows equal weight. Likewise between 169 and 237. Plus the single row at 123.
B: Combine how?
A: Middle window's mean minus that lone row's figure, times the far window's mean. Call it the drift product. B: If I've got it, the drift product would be 0.000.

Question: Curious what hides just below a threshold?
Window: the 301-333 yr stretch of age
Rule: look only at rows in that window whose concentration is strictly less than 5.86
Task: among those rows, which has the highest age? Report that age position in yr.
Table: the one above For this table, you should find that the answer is 331 yr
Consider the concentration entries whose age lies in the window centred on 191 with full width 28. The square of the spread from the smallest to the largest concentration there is 0.41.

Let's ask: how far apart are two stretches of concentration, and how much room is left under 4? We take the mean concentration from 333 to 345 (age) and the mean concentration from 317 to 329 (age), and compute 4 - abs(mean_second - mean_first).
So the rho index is 4.0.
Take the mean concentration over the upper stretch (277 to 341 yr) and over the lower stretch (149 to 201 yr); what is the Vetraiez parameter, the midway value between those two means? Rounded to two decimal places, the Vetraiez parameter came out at 5.97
